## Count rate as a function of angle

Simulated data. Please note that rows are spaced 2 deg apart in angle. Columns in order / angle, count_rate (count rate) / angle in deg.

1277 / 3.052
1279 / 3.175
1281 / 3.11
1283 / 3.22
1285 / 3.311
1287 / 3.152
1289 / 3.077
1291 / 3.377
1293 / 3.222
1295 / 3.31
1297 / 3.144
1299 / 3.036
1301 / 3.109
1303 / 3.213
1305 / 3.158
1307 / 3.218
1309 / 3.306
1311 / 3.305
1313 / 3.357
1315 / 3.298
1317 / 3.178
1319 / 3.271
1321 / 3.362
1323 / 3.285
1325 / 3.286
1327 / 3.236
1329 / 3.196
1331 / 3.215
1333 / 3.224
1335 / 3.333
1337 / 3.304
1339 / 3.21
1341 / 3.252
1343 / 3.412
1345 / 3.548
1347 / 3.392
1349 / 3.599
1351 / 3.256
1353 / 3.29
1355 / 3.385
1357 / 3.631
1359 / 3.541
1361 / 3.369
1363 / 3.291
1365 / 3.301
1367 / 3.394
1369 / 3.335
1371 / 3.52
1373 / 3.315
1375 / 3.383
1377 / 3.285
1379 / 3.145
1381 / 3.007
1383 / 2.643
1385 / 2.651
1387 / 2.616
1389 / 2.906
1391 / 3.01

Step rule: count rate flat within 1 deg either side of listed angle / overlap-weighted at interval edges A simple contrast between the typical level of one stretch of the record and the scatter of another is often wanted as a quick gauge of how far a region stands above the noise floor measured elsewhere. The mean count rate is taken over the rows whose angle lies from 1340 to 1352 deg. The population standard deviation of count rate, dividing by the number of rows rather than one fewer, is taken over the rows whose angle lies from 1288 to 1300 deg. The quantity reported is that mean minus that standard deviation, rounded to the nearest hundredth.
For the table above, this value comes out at 3.29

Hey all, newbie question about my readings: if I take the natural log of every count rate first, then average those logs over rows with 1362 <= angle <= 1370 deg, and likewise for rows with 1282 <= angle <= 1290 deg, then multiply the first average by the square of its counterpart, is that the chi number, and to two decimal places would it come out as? 1.62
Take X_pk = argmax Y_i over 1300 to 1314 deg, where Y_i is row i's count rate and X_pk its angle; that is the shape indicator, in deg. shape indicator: 1313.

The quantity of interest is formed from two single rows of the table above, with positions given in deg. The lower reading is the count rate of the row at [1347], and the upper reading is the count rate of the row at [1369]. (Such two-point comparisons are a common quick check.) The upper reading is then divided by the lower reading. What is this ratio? 0.98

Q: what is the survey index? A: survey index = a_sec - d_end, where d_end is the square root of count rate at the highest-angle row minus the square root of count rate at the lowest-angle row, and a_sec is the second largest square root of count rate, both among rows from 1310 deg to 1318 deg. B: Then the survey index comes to 1.85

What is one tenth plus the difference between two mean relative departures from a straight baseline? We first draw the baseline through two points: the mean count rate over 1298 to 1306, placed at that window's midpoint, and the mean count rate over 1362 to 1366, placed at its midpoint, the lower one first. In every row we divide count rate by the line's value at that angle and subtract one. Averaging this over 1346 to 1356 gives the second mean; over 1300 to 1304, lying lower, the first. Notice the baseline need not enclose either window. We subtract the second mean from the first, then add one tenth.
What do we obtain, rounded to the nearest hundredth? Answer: 0.07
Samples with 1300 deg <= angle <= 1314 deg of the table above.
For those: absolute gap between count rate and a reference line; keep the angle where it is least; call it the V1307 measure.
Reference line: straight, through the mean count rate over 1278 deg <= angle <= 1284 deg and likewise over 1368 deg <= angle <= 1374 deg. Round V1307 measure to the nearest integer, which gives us 1303 deg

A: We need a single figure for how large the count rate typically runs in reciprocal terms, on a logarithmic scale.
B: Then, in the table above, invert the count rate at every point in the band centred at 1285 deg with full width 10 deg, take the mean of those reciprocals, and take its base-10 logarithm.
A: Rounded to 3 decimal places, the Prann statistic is -0.501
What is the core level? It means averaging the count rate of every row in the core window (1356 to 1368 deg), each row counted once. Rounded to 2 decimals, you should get 3.42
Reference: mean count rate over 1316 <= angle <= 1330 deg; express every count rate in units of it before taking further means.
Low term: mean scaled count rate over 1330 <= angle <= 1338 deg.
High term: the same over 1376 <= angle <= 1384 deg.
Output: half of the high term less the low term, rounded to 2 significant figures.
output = -0.038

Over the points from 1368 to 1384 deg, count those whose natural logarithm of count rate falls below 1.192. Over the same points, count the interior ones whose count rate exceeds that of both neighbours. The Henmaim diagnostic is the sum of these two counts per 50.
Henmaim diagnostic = 0.120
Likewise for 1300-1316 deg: 0.140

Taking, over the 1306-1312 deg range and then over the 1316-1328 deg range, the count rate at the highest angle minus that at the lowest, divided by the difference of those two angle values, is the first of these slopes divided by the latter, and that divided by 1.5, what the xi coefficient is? 2.5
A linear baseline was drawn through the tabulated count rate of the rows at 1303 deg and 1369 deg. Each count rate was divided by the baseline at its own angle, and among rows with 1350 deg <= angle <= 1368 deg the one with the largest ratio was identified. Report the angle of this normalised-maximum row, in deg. 1357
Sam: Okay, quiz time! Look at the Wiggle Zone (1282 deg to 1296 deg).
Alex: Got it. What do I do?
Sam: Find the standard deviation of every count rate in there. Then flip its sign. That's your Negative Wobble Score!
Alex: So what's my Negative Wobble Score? -0.10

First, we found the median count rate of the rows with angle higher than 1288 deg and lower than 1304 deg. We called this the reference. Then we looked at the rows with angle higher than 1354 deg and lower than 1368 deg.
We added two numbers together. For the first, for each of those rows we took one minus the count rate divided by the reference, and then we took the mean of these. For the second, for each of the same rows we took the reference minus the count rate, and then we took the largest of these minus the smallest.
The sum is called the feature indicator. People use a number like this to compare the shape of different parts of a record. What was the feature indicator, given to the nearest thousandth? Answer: 0.265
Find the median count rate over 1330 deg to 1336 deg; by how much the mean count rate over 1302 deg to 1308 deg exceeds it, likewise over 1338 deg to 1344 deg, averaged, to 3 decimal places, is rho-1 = 0.020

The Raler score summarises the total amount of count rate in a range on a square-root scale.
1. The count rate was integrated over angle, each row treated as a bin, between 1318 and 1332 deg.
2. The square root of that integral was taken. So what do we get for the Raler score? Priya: 6.76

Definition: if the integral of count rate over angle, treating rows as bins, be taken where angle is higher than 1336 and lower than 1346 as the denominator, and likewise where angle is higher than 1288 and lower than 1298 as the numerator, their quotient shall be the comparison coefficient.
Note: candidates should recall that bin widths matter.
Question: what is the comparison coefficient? 0.96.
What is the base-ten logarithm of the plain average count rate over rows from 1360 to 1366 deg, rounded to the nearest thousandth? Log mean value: 0.521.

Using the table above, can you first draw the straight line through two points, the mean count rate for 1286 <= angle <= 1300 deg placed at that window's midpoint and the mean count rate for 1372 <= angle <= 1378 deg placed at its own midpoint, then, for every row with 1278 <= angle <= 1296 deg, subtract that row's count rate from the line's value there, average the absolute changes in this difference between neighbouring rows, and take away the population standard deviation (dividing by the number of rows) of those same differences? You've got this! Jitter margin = 0.039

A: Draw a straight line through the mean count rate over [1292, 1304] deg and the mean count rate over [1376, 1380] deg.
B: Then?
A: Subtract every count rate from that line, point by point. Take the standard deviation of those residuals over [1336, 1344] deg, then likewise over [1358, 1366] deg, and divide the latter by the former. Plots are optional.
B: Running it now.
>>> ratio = 1.4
